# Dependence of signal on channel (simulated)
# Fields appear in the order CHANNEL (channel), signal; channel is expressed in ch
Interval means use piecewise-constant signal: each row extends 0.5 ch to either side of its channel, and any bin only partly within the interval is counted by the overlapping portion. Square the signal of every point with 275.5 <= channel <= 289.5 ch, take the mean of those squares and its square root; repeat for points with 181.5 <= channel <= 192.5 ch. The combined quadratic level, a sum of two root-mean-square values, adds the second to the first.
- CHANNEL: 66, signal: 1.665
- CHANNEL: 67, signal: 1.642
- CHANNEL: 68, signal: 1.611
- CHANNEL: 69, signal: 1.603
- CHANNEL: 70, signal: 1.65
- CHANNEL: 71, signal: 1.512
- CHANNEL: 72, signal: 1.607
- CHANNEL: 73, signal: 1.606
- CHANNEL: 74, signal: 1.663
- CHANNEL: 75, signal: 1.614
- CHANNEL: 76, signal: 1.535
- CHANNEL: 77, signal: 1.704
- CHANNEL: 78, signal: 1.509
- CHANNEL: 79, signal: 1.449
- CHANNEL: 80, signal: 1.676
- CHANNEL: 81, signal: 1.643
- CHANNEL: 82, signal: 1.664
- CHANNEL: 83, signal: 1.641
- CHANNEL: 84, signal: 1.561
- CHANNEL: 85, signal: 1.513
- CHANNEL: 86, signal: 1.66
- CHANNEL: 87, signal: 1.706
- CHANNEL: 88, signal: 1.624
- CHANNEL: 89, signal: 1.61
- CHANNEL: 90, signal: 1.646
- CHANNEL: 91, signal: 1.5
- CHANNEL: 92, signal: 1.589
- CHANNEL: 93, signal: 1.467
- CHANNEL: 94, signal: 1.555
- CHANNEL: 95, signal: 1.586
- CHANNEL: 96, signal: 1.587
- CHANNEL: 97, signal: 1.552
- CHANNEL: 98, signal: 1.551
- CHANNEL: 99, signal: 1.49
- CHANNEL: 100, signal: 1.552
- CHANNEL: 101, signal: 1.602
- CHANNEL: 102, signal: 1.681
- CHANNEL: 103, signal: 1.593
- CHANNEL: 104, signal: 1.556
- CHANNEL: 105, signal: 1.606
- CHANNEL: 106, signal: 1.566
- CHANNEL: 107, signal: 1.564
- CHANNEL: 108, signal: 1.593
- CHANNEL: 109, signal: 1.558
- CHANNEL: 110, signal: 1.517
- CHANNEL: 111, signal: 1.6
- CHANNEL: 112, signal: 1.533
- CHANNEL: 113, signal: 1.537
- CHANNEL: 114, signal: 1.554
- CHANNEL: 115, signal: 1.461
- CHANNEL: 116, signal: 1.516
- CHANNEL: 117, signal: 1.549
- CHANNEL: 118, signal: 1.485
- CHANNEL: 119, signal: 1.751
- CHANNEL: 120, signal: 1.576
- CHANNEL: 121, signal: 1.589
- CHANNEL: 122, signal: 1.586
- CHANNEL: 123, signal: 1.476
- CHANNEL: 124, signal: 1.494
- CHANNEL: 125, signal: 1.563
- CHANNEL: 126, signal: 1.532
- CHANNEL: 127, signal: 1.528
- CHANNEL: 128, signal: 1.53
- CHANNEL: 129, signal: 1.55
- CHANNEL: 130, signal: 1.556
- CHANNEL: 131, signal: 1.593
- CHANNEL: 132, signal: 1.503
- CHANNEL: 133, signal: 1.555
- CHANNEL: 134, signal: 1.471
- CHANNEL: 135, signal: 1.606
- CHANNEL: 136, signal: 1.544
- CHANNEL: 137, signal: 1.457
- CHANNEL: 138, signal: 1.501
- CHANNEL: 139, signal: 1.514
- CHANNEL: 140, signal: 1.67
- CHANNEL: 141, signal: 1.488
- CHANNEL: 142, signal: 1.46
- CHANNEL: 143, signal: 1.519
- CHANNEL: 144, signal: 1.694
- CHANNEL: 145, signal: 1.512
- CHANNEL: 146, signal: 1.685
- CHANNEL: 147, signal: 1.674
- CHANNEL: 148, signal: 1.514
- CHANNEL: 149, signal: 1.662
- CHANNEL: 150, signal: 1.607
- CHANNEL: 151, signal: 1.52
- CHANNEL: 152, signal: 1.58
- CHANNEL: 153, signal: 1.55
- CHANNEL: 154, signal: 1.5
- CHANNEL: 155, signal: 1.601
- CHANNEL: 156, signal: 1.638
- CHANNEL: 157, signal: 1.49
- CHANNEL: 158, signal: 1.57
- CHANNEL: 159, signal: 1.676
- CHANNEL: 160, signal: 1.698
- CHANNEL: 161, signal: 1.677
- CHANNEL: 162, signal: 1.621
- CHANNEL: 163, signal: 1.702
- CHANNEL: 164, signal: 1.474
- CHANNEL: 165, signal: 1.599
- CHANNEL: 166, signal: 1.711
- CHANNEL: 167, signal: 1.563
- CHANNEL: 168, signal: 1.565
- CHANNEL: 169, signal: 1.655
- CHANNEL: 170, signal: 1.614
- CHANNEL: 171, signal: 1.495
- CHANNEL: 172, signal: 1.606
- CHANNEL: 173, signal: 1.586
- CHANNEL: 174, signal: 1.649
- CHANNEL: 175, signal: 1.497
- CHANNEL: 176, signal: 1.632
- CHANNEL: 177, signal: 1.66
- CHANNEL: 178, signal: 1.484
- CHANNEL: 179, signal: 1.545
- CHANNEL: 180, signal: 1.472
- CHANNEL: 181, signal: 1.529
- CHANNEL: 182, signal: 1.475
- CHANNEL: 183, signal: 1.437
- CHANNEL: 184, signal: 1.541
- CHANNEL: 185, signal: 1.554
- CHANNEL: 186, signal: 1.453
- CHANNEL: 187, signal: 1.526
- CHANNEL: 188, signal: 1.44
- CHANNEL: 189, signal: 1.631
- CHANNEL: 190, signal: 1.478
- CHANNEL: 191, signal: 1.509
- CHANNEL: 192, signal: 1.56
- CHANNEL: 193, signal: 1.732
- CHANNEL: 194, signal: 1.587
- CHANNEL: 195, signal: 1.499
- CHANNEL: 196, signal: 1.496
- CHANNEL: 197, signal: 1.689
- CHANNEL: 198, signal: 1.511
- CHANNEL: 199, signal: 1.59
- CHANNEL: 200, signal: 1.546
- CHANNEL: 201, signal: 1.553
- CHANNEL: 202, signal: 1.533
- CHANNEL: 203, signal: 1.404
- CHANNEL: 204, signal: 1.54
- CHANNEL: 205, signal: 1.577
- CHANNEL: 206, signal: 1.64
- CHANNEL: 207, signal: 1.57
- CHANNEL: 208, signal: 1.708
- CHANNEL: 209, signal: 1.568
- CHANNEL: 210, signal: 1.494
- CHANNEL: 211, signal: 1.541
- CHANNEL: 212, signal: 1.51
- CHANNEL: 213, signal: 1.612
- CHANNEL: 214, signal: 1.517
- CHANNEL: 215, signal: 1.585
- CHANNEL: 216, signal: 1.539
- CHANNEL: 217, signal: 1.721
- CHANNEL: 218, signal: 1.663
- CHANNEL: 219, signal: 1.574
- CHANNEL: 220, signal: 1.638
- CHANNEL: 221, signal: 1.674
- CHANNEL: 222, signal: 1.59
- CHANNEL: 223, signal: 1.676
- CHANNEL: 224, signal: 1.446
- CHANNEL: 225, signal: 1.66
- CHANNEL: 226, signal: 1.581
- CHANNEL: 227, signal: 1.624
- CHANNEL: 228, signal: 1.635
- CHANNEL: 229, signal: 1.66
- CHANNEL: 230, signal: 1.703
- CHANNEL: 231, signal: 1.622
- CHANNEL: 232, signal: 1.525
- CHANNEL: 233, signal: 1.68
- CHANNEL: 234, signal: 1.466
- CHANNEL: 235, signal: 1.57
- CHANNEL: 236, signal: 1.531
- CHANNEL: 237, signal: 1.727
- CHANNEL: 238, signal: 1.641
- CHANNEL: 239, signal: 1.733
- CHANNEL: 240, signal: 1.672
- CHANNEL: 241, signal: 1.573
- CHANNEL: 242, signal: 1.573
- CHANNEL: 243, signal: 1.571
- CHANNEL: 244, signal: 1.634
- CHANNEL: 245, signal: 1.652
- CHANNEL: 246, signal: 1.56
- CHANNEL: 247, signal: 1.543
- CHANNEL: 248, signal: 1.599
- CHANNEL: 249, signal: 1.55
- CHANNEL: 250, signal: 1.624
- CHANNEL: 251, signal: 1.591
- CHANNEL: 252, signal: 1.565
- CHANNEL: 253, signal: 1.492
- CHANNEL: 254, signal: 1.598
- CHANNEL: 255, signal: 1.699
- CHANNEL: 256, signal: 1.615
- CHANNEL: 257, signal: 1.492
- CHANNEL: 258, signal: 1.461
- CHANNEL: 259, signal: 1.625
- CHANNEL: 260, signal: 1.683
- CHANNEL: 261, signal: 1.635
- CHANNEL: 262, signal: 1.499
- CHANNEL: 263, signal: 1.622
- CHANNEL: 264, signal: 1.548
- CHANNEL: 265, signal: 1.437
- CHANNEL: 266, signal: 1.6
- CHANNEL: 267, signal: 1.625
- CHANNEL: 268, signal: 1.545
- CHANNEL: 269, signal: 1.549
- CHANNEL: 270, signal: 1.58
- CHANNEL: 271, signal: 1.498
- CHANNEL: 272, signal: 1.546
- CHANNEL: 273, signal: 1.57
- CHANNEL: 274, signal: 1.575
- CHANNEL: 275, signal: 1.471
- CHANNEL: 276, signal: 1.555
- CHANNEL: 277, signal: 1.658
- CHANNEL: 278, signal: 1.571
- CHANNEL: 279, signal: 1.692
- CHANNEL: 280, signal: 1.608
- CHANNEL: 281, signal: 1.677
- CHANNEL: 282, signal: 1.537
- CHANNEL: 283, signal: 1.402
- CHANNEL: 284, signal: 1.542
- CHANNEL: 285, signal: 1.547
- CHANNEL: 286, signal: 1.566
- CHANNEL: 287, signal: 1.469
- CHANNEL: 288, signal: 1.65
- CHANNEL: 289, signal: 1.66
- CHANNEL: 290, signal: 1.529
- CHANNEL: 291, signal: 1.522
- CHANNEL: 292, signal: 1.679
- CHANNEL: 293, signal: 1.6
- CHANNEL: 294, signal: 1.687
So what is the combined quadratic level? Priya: 3.09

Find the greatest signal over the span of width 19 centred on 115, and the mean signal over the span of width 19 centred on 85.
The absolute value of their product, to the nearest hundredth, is 2.79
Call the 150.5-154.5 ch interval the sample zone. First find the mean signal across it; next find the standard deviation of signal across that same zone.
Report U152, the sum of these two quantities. 1.57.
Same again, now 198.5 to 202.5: 1.58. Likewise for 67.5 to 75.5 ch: 1.65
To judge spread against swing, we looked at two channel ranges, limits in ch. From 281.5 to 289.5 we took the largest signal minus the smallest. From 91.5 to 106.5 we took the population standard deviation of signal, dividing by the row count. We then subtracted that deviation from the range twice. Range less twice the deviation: 0.162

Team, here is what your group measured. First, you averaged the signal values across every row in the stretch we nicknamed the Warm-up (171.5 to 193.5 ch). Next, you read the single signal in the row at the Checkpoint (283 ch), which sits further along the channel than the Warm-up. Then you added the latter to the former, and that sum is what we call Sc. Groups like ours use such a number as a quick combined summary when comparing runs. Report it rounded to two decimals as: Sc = 2.95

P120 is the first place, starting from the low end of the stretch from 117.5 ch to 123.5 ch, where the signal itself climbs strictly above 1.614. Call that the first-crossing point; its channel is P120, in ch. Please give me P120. 119 ch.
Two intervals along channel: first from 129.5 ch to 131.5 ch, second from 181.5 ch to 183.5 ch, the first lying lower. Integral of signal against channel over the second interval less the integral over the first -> -0.2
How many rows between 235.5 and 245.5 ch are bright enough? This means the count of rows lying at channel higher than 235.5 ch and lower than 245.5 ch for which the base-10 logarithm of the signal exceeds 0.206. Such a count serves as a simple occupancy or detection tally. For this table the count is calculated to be 6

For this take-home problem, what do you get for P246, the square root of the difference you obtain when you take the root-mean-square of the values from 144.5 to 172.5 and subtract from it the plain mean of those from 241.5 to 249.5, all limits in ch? 0.12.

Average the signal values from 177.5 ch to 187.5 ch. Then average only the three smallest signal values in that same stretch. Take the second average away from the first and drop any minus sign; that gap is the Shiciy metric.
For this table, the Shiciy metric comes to 0.048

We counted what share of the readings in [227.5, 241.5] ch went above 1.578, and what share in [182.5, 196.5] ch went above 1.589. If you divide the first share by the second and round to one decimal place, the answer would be 4.5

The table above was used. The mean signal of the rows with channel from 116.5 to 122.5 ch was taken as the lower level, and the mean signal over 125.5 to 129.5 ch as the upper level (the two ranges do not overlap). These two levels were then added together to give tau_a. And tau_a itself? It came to 3.12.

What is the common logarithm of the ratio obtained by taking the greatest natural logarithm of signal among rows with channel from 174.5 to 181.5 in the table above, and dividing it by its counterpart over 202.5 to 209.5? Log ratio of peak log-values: -0.024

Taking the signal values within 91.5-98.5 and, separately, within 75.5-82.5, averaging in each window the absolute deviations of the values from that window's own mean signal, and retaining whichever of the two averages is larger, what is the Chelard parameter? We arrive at 0.09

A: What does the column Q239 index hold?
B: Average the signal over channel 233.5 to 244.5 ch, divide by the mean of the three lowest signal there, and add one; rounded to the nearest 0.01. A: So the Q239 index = 2.06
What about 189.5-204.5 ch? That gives 2.06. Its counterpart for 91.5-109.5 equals 2.04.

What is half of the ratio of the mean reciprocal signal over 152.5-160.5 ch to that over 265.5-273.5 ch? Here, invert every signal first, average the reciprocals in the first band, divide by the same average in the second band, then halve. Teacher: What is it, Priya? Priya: 0.492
